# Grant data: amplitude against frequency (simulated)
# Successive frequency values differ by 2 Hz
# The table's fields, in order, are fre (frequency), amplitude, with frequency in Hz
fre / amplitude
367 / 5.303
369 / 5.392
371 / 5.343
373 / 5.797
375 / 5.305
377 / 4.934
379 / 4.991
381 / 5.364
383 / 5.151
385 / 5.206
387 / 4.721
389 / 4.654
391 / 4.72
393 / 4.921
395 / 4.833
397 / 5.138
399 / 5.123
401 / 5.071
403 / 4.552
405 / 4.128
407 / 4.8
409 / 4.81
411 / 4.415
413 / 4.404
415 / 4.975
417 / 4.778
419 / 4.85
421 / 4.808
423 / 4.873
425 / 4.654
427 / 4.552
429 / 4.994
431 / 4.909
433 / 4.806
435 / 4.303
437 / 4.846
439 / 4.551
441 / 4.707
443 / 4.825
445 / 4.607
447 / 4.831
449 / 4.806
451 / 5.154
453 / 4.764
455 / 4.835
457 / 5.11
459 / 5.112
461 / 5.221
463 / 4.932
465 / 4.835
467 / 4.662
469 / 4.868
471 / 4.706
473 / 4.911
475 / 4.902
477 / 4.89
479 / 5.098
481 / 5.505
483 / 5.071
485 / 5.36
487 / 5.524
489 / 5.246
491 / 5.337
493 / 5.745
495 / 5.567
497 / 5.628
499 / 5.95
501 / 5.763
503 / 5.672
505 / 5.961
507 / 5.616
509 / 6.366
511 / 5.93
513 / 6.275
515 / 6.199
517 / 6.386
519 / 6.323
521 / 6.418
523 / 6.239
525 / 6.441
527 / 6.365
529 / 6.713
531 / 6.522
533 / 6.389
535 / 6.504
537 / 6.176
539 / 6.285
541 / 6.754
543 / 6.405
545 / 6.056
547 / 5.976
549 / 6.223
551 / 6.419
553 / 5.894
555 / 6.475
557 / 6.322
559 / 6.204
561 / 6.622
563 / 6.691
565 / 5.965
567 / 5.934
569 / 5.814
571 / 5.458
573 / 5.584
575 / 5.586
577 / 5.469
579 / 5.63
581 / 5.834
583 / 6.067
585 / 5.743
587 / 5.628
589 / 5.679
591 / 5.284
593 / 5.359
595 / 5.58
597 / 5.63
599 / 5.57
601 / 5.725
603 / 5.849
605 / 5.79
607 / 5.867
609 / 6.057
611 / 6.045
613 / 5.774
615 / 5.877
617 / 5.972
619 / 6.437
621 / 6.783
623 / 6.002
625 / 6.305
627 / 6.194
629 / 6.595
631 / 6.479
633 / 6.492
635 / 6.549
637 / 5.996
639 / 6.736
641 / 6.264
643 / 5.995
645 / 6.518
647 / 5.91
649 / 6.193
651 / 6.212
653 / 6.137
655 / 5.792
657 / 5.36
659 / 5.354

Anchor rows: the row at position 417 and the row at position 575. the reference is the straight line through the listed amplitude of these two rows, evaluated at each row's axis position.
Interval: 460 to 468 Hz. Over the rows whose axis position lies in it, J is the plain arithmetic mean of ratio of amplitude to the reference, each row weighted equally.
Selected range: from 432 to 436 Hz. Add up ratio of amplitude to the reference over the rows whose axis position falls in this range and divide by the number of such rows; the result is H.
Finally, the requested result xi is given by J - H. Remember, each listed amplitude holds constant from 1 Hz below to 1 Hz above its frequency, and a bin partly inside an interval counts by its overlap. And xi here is 0.04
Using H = 0.94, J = 0.98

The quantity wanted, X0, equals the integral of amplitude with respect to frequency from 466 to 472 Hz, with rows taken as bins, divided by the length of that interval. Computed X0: 4.7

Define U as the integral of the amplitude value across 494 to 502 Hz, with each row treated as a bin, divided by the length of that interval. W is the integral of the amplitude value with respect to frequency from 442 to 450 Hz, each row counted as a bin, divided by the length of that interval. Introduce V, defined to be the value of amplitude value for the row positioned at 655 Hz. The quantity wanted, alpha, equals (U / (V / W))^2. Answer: 22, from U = 5.7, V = 5.792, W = 4.8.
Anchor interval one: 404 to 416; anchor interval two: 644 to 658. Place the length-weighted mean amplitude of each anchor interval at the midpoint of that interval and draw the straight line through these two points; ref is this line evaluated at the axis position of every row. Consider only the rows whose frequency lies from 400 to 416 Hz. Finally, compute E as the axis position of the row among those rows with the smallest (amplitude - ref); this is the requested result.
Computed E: 405 Hz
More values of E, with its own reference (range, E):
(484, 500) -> 489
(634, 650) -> 647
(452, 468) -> 467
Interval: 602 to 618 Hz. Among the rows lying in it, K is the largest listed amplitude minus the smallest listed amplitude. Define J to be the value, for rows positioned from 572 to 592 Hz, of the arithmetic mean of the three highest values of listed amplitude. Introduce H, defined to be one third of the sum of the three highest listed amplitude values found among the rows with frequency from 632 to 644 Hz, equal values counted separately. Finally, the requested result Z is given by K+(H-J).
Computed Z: 1.0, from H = 6.59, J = 5.9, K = 0.28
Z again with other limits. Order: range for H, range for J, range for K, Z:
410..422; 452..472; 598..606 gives 0.0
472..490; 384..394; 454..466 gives 0.9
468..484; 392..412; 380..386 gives 0.3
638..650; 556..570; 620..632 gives 0.7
